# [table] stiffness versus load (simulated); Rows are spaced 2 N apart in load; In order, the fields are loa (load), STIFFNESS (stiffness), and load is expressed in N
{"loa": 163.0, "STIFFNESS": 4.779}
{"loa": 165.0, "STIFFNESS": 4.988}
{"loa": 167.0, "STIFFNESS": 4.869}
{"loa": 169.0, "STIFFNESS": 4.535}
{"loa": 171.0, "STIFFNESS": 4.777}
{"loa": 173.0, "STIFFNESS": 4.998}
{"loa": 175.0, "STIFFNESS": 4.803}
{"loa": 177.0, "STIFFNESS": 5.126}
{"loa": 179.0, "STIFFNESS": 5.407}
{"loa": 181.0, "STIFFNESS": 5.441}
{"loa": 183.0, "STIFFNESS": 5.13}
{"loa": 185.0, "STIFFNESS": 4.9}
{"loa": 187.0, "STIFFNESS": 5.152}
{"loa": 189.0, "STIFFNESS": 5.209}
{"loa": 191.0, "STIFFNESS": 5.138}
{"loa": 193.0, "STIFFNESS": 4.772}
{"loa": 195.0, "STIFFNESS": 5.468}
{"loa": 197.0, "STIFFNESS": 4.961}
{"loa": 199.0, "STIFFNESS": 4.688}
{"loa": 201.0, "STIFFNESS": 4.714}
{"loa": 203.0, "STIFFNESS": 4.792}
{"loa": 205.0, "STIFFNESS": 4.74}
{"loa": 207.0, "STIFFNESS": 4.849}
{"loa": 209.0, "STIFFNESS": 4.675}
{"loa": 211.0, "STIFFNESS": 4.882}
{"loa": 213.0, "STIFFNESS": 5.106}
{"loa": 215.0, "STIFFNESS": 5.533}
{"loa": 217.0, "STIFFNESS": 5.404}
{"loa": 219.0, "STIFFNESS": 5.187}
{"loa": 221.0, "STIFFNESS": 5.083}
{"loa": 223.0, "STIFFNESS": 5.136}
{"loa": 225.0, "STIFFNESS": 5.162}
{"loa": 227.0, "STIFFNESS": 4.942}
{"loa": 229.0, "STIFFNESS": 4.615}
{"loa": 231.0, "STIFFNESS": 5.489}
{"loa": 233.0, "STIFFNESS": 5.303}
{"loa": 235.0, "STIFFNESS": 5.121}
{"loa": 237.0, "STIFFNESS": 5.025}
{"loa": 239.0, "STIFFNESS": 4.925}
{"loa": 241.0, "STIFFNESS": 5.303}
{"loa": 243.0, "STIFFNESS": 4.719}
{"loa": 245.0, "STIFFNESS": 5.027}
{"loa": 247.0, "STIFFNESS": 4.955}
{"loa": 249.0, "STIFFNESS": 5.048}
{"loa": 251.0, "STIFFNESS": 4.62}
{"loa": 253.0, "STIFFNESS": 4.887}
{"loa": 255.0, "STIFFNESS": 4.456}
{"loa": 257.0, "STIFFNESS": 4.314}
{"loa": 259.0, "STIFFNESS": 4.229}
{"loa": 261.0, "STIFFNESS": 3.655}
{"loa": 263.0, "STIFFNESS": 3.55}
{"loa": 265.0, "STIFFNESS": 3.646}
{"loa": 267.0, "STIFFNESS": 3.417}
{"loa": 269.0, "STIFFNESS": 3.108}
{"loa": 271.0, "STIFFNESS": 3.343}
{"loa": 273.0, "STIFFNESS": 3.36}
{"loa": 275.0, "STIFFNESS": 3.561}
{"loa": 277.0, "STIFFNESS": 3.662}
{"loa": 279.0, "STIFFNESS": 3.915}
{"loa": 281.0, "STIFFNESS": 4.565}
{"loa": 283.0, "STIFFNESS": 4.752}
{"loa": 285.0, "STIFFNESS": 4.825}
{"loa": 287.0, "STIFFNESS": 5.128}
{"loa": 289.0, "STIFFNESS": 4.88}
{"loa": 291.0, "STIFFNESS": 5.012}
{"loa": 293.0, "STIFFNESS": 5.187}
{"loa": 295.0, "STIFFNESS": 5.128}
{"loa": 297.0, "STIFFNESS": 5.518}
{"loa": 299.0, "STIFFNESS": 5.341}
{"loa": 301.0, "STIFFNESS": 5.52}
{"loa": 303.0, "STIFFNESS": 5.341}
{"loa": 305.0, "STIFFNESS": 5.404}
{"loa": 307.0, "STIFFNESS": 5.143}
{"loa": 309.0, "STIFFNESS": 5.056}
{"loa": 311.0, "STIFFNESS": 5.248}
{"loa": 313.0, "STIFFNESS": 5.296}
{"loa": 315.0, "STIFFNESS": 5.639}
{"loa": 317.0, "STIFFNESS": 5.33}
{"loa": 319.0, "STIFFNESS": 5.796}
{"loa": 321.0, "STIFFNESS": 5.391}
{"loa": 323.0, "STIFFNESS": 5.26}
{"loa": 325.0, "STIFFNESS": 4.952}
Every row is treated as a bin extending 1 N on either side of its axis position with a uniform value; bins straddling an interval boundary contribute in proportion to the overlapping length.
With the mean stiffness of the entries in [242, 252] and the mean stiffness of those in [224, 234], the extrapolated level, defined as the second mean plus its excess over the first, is 5.3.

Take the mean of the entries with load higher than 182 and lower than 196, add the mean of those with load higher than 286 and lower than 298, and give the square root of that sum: 3.20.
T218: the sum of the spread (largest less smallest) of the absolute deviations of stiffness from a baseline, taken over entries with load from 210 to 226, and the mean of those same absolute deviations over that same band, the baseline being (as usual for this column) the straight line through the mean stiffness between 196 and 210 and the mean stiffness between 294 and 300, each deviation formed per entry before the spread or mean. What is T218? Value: 1.0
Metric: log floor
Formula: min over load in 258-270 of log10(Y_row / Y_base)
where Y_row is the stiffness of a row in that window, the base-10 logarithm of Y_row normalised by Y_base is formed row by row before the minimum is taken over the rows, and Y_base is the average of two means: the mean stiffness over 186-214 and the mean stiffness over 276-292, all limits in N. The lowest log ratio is -0.19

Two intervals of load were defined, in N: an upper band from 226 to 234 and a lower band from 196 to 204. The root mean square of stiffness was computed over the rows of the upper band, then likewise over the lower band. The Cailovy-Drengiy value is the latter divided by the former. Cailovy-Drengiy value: 0.94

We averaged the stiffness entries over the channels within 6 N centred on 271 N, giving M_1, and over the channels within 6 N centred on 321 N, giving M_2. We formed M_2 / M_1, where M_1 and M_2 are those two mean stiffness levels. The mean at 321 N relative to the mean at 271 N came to 1.7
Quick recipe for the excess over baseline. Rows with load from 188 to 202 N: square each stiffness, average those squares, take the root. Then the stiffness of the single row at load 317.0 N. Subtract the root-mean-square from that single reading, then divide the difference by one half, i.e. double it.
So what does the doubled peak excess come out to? 0.7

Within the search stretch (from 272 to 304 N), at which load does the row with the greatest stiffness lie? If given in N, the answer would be 301.0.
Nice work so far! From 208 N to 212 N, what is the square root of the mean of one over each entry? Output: 0.458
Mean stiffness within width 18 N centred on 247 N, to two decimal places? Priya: 4.88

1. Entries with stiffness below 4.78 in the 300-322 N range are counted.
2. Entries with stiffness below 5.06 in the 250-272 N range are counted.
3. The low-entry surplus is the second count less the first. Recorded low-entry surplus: 11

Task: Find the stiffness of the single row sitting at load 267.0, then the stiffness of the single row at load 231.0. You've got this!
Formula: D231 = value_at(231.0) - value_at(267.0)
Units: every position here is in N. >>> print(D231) 2.1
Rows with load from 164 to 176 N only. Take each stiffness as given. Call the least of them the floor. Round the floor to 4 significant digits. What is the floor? 4.535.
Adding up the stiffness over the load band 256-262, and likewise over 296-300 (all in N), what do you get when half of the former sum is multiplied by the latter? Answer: 66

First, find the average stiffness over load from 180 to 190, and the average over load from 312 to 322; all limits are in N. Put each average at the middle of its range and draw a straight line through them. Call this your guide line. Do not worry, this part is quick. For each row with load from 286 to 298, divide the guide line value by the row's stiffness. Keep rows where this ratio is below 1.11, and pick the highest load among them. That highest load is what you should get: 297.0 N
